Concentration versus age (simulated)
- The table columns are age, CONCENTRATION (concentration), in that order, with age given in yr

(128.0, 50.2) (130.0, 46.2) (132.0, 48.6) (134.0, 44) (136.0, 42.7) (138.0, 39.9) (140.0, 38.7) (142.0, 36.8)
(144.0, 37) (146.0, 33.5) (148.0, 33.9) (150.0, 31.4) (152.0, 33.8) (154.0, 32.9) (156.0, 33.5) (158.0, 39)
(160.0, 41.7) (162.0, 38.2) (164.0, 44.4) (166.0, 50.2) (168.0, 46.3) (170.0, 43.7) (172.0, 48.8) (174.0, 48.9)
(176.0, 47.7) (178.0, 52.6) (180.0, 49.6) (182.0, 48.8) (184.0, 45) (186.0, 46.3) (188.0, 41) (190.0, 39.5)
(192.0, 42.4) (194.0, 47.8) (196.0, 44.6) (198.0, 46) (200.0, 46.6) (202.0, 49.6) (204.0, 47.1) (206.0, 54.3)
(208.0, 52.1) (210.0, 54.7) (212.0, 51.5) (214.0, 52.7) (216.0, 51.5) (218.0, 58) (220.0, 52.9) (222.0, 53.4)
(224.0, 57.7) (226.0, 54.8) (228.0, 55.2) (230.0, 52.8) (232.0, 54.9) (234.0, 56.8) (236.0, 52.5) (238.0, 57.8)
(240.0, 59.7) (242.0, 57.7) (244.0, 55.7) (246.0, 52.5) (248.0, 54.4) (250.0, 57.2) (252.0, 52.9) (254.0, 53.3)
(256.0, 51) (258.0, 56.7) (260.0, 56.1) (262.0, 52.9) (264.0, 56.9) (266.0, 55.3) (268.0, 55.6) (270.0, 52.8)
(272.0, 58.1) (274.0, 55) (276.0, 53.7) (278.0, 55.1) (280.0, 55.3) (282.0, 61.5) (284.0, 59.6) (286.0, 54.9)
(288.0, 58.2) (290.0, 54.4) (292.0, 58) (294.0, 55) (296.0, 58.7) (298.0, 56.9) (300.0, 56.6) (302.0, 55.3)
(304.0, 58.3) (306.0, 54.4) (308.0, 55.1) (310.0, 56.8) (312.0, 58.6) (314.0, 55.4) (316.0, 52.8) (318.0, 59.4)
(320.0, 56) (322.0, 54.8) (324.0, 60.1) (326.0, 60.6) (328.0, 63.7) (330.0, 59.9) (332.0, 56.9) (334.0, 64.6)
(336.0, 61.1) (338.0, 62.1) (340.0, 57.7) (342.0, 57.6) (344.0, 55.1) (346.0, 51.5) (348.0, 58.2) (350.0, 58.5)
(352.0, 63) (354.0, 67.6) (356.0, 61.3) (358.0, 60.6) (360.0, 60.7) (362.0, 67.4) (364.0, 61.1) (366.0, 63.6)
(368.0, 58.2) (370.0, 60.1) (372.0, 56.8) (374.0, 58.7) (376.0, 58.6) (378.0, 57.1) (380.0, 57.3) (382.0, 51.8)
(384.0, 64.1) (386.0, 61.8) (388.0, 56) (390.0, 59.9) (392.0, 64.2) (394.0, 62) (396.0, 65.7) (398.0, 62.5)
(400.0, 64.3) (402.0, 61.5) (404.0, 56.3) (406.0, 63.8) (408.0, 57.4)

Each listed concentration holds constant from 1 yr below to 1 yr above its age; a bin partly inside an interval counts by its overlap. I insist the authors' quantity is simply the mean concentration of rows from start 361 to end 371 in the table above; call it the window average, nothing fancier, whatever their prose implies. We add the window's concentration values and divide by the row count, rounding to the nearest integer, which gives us 62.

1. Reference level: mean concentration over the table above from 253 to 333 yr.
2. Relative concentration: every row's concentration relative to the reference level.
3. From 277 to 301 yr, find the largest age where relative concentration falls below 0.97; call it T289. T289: 290.0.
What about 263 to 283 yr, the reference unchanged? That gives 276.0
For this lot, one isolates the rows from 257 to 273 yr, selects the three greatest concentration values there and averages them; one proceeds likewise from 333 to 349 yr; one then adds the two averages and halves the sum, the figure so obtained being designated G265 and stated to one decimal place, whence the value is 59.9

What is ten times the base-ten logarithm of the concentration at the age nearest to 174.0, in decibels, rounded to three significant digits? 16.9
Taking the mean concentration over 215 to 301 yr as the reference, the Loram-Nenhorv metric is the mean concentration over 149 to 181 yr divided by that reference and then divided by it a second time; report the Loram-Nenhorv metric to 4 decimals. 0.0138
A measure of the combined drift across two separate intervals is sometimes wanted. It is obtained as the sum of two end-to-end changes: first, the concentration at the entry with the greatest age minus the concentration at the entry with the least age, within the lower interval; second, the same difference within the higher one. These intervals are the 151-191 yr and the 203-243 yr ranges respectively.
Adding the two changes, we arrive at 16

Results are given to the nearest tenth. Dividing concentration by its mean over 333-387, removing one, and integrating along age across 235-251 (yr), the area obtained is -1.0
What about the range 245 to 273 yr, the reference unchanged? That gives -2.4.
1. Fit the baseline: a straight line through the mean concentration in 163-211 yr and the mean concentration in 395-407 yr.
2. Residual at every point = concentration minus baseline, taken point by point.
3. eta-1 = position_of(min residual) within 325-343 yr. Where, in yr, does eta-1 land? 332.0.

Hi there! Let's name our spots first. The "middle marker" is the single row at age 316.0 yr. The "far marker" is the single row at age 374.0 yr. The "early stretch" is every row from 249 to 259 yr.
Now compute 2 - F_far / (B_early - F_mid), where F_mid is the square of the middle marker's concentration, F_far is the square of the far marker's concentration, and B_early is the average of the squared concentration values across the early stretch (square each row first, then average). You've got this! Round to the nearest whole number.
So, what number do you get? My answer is -20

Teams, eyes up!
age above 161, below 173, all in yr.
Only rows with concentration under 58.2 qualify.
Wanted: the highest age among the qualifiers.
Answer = 172.0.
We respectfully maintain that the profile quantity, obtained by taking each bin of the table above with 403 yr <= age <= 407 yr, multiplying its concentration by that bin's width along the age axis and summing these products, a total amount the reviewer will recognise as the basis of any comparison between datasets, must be 240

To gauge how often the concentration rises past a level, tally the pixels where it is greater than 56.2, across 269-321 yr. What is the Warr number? 12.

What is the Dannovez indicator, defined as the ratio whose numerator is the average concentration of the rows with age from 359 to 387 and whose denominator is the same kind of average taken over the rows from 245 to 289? 1.08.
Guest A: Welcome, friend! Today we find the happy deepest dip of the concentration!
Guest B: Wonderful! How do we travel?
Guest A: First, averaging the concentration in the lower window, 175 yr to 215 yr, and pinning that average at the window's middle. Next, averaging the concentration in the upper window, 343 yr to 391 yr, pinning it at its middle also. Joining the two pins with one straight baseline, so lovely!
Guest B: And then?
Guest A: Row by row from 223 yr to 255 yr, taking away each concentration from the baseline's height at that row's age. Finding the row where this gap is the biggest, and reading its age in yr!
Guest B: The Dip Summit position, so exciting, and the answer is 252.0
